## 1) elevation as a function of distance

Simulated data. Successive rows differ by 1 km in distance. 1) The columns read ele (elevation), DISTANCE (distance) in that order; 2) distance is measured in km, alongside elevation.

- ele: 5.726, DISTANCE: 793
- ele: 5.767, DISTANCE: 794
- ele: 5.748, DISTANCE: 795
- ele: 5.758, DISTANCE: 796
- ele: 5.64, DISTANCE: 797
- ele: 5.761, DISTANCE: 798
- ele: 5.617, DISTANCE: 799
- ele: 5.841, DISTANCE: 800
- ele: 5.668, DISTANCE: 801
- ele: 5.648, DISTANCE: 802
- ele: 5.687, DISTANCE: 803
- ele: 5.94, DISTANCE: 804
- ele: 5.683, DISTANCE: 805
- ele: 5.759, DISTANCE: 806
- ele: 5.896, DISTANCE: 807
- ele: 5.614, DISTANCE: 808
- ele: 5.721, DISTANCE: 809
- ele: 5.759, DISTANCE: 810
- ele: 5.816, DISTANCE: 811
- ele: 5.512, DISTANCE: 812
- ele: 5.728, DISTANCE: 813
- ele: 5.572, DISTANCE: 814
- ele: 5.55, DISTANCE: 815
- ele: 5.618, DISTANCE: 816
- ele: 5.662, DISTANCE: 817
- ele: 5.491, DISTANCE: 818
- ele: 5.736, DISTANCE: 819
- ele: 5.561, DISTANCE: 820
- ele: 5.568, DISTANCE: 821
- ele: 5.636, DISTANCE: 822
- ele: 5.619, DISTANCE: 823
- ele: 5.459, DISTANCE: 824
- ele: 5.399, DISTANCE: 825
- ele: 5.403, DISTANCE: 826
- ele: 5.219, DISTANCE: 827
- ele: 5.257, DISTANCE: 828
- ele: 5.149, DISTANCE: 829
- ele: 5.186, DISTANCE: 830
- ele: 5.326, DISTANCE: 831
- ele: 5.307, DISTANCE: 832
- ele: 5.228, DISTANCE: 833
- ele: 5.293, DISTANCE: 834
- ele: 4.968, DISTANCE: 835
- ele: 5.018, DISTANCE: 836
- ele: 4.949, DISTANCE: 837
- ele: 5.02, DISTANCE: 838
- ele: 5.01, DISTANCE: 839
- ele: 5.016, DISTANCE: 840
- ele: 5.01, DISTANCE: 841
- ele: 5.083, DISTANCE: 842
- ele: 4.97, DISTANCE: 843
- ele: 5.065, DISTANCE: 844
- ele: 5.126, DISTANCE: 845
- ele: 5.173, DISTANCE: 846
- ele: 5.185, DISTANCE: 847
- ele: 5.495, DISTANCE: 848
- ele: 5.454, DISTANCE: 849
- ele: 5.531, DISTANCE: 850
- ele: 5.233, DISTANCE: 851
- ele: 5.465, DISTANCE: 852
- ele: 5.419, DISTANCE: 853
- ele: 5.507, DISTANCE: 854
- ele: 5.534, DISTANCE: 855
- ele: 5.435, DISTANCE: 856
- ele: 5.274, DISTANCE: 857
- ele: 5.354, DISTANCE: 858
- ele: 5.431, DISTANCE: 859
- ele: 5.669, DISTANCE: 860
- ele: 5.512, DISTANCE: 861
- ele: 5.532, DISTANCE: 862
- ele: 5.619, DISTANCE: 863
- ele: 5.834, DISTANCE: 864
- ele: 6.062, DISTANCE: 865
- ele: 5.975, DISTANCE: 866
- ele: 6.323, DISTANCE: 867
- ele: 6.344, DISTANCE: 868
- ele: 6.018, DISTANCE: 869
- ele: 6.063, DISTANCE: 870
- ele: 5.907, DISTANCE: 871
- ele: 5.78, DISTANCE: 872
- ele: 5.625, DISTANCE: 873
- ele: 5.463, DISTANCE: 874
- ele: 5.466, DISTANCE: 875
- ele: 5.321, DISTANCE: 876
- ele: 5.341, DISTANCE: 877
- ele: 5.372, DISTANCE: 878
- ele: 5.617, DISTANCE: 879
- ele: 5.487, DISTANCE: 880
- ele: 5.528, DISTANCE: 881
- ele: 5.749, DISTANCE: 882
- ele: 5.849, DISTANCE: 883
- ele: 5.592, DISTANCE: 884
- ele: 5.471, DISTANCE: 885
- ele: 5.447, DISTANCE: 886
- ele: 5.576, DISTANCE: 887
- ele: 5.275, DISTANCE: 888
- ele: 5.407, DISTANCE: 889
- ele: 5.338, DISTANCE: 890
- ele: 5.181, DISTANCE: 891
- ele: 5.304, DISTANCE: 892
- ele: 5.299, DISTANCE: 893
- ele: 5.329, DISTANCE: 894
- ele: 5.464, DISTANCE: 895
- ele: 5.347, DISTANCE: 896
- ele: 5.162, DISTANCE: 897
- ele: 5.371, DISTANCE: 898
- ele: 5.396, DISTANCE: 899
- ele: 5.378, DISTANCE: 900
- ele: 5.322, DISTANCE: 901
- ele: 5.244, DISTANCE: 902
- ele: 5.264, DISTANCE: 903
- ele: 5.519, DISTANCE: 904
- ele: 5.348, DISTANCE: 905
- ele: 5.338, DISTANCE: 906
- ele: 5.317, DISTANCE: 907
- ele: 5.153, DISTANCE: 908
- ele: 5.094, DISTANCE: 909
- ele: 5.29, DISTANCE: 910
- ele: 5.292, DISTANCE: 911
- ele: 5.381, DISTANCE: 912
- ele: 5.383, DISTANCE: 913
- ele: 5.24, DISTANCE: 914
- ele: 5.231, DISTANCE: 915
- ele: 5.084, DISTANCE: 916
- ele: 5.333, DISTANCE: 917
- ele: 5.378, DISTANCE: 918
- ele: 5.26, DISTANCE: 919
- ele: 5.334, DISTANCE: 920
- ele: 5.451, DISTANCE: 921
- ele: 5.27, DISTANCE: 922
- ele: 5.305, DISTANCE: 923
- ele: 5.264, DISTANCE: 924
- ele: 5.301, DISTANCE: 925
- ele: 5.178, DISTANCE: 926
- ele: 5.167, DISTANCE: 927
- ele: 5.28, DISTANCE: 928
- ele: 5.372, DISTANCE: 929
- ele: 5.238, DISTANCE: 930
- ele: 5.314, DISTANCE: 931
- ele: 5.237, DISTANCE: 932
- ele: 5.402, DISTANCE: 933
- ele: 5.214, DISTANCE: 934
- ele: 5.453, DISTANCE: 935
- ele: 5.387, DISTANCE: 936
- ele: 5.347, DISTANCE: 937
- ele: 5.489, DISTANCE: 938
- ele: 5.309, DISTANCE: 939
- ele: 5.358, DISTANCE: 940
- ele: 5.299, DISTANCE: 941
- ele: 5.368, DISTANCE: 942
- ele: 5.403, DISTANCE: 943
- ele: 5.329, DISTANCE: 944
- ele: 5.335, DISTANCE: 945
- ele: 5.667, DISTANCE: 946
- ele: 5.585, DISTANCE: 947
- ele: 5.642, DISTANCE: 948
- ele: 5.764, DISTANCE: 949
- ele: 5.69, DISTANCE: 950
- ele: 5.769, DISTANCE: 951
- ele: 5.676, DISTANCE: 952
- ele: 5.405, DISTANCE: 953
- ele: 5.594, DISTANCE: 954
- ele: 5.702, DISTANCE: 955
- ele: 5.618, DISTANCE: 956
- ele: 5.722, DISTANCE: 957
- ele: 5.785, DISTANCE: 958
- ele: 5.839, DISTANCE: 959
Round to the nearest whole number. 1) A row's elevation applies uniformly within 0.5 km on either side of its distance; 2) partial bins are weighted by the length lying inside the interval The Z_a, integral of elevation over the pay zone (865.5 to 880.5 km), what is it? 86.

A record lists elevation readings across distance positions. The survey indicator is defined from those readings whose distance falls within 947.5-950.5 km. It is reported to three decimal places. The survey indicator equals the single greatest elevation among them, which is 5.764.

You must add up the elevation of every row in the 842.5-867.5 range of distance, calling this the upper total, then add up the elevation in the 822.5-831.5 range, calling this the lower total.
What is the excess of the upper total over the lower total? 89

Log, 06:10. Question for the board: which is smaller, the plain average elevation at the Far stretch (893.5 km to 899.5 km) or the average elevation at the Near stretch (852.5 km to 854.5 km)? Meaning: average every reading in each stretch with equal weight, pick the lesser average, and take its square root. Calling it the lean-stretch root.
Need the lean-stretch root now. 2.31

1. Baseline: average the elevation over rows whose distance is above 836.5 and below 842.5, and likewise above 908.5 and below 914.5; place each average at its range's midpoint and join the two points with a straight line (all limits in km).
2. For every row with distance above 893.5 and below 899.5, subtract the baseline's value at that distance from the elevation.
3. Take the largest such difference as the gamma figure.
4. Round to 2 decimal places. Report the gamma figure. 0.24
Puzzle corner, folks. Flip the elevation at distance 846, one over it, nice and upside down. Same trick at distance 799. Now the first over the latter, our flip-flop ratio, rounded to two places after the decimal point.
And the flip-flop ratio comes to 1.09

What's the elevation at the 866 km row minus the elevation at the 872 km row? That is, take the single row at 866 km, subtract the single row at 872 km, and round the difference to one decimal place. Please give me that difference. 0.2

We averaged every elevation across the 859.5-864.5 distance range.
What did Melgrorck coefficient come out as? 5.63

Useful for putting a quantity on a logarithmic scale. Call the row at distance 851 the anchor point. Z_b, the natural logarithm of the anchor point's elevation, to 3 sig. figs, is 1.65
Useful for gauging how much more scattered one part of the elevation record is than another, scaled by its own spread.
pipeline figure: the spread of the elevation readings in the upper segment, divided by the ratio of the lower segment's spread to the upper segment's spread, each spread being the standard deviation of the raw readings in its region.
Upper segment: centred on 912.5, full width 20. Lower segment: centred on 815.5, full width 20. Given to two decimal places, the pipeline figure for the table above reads 0.09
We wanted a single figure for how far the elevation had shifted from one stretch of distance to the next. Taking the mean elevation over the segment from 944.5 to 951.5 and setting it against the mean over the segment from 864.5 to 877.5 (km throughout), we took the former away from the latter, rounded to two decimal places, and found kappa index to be 0.19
